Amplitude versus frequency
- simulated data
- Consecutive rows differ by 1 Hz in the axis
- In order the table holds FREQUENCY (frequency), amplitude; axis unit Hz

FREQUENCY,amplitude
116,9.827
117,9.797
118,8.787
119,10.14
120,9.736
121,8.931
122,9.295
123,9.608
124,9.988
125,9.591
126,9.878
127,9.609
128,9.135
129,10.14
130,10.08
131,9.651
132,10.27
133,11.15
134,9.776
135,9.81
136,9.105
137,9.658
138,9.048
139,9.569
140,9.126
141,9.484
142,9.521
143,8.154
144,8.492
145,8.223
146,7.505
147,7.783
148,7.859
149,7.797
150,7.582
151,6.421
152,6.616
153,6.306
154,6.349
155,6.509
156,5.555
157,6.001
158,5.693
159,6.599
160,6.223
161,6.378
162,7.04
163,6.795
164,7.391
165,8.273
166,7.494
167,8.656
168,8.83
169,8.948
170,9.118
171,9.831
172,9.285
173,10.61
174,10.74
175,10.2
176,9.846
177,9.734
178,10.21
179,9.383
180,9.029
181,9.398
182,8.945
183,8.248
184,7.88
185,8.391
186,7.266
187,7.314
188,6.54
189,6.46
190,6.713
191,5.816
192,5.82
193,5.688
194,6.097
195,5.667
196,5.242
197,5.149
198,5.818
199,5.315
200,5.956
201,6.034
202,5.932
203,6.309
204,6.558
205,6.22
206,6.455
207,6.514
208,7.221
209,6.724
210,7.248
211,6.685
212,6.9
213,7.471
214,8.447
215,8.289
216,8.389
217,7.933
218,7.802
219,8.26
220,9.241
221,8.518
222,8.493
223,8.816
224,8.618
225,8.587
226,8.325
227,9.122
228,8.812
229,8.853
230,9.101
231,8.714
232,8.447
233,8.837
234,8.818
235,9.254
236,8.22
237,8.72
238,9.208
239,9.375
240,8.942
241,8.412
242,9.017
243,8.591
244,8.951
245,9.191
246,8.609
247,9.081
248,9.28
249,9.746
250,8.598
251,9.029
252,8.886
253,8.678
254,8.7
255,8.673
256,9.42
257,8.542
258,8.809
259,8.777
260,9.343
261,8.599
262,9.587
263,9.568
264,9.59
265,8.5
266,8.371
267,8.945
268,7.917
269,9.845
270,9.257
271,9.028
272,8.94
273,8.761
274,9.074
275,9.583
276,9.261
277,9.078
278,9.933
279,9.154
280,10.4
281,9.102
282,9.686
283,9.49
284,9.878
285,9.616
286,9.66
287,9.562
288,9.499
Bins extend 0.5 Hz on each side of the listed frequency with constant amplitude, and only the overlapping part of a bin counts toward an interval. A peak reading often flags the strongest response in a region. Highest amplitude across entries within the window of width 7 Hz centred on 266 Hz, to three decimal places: 9.845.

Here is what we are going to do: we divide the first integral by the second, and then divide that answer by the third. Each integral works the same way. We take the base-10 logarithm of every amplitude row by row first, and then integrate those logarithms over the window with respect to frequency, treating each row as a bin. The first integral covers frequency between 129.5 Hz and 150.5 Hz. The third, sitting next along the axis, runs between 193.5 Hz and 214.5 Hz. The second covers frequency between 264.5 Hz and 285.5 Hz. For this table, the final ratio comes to 0.059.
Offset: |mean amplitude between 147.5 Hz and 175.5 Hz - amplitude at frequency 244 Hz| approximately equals 1.3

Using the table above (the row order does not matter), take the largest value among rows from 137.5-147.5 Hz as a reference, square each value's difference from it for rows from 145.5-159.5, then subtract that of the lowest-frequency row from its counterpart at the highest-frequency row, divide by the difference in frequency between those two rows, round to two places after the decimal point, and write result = 0.35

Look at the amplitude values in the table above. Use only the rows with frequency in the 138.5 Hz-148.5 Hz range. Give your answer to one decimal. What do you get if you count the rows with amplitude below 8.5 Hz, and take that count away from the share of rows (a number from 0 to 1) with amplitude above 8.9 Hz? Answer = -5.6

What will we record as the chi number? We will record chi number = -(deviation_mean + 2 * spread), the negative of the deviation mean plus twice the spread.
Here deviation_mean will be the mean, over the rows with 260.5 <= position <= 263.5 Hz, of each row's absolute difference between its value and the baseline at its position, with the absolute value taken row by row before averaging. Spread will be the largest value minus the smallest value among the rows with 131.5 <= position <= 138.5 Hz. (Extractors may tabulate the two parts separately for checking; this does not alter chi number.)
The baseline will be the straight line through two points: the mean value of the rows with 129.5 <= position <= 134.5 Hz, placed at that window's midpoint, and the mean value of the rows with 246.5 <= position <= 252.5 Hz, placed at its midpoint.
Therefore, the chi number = -4.7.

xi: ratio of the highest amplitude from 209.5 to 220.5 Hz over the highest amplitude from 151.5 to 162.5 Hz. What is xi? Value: 1.3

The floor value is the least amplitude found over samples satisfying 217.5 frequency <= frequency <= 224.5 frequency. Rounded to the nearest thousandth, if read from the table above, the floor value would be 7.802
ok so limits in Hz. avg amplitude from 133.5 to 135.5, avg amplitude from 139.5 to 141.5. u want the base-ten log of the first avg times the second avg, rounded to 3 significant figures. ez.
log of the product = 1.96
